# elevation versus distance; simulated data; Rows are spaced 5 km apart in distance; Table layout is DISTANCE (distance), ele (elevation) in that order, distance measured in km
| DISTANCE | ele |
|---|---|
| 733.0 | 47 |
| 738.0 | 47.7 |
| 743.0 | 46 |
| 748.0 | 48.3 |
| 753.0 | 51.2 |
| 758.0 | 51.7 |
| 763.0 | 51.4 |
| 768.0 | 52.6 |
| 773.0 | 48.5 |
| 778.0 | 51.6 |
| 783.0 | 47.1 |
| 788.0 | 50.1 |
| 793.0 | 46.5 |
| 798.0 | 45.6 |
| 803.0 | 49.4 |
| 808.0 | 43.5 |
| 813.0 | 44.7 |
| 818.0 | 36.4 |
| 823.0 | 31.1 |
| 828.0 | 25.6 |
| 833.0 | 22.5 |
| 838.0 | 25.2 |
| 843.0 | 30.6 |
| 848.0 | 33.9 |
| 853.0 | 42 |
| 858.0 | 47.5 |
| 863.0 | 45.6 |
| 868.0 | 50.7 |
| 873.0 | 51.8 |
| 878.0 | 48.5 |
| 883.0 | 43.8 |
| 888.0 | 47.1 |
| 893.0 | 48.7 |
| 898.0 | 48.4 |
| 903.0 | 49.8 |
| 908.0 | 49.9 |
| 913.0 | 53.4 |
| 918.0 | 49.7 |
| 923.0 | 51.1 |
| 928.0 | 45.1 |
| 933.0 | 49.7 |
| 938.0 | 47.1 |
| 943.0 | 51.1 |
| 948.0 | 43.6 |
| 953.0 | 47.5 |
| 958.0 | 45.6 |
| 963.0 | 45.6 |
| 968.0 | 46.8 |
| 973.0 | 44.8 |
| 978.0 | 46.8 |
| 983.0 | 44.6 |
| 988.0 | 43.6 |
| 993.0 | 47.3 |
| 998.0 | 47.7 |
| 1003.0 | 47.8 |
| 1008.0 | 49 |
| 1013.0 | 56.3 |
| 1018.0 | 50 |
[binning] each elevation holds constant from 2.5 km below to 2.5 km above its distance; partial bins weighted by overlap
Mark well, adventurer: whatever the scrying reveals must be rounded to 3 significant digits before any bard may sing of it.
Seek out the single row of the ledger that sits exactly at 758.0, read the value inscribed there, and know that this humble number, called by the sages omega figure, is 51.7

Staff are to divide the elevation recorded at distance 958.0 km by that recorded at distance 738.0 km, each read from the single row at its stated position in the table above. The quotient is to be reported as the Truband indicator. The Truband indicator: 0.96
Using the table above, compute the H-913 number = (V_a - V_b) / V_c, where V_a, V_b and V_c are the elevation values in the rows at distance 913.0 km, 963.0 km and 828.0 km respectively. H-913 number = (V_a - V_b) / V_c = 0.30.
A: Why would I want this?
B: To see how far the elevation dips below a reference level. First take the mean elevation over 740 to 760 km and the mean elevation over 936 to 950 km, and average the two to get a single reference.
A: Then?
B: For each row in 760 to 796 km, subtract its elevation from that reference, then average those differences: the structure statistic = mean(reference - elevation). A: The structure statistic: -1.4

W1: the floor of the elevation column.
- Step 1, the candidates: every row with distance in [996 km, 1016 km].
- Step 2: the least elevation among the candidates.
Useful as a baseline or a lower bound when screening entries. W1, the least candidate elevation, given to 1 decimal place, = 47.7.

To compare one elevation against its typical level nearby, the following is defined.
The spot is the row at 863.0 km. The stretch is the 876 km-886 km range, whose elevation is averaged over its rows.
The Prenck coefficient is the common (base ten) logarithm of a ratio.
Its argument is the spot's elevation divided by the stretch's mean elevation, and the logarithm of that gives -0.005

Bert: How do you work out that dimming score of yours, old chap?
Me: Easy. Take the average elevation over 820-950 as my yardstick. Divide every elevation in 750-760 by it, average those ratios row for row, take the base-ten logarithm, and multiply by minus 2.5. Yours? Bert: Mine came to -0.18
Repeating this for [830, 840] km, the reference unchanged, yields 0.65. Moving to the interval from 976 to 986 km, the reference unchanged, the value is -0.05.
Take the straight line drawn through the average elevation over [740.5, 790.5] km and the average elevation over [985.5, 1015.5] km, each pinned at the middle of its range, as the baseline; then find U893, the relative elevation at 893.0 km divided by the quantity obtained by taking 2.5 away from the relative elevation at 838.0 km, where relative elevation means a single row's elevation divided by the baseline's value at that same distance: -0.50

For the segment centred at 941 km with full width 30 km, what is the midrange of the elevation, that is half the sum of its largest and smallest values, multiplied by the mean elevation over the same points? 2242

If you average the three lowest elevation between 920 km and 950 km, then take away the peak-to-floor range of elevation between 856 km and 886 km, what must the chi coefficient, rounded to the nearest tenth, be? 37.3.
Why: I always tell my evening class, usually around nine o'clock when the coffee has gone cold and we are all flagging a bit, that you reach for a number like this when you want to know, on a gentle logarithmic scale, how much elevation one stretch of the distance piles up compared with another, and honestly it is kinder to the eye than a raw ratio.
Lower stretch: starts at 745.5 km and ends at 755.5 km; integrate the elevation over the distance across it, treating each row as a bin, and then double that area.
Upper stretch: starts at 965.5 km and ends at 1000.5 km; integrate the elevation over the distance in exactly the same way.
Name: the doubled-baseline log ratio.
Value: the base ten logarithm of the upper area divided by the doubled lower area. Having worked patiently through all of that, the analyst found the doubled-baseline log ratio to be 0.2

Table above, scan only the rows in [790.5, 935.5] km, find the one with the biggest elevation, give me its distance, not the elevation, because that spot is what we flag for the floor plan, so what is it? 913.0 km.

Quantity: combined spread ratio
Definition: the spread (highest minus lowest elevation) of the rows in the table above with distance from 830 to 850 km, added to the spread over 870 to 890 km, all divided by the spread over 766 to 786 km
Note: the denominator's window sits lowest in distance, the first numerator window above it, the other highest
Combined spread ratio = 3.5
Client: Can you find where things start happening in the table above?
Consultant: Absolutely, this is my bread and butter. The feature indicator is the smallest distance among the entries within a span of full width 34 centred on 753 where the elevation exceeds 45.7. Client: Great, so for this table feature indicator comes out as 738.0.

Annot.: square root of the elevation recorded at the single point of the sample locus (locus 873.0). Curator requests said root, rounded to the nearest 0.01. 7.20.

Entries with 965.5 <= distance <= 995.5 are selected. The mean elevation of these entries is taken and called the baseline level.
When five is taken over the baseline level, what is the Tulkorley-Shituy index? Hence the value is 0.110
